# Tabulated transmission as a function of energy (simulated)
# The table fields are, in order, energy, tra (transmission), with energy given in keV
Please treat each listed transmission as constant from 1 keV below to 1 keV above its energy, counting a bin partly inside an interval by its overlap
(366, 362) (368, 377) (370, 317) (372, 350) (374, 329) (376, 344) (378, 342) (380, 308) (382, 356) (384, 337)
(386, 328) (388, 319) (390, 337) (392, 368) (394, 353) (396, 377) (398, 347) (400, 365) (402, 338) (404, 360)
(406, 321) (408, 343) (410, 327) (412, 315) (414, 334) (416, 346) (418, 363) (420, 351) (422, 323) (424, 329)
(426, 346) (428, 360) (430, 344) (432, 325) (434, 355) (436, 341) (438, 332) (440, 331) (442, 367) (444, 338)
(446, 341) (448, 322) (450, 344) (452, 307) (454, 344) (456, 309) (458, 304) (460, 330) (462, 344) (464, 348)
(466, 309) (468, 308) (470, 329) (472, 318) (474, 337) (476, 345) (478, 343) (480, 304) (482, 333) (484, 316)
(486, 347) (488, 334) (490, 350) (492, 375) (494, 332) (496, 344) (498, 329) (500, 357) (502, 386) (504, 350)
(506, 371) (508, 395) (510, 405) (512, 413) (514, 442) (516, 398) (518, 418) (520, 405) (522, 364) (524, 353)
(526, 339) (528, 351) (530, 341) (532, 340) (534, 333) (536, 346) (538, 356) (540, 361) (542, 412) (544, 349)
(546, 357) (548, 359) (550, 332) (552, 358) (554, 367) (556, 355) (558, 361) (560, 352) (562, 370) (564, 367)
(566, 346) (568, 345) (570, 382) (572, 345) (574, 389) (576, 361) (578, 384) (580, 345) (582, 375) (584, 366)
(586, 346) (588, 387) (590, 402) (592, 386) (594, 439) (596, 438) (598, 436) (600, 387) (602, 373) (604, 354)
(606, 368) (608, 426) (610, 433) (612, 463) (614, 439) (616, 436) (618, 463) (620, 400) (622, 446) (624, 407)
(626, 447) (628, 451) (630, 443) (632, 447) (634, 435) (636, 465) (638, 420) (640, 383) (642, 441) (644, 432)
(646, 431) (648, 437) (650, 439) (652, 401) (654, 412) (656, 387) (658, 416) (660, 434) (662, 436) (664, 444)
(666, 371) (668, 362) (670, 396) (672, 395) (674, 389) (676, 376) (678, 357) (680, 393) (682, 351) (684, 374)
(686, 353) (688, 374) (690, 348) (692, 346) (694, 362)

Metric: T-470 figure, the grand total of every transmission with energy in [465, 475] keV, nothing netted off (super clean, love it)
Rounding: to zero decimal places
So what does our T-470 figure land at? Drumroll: 1601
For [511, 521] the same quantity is 2076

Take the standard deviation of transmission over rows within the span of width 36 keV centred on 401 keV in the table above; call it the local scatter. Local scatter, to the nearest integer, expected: 18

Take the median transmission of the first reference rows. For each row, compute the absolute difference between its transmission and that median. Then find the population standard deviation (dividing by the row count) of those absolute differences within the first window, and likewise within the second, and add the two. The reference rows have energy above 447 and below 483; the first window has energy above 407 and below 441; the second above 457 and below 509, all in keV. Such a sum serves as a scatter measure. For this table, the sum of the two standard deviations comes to 26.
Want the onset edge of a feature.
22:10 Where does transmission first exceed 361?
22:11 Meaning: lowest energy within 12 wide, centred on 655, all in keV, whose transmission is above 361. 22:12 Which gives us 650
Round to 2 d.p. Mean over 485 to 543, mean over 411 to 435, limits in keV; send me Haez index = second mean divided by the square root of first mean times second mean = 0.96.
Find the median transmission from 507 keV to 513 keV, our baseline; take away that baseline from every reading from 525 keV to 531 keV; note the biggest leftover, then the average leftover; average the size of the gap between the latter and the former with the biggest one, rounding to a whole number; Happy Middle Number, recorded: -23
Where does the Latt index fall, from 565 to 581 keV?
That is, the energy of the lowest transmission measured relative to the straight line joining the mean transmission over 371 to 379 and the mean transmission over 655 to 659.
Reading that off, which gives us 580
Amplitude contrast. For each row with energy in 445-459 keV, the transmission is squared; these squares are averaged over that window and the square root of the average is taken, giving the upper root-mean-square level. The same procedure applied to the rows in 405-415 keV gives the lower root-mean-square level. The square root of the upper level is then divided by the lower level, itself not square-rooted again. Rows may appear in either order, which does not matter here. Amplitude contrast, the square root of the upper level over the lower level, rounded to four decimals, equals 0.0549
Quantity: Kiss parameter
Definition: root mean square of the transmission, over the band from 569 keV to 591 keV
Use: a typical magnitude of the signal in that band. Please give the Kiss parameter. 372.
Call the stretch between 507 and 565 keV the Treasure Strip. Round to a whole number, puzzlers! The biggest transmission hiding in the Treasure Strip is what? 442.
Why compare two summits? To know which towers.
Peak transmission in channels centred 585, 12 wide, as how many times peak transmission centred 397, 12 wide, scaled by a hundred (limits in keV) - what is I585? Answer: 107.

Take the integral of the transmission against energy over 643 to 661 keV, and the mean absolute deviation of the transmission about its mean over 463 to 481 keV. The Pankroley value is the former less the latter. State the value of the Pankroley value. 7563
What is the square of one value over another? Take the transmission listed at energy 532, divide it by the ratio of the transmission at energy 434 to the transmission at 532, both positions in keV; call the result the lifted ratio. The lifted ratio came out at 326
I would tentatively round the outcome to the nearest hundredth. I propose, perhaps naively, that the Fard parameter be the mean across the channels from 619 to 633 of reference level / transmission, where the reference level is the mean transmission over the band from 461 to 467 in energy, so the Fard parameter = 0.77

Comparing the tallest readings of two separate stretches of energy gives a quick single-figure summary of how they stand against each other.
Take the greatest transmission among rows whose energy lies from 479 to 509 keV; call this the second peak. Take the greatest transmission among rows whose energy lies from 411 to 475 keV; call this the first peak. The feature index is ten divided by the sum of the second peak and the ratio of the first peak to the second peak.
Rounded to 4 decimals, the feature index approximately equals 0.0253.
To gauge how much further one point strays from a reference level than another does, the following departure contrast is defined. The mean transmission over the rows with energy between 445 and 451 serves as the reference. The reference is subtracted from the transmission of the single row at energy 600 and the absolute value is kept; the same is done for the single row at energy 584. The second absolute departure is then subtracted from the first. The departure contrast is 21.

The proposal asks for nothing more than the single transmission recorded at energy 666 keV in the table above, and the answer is 371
